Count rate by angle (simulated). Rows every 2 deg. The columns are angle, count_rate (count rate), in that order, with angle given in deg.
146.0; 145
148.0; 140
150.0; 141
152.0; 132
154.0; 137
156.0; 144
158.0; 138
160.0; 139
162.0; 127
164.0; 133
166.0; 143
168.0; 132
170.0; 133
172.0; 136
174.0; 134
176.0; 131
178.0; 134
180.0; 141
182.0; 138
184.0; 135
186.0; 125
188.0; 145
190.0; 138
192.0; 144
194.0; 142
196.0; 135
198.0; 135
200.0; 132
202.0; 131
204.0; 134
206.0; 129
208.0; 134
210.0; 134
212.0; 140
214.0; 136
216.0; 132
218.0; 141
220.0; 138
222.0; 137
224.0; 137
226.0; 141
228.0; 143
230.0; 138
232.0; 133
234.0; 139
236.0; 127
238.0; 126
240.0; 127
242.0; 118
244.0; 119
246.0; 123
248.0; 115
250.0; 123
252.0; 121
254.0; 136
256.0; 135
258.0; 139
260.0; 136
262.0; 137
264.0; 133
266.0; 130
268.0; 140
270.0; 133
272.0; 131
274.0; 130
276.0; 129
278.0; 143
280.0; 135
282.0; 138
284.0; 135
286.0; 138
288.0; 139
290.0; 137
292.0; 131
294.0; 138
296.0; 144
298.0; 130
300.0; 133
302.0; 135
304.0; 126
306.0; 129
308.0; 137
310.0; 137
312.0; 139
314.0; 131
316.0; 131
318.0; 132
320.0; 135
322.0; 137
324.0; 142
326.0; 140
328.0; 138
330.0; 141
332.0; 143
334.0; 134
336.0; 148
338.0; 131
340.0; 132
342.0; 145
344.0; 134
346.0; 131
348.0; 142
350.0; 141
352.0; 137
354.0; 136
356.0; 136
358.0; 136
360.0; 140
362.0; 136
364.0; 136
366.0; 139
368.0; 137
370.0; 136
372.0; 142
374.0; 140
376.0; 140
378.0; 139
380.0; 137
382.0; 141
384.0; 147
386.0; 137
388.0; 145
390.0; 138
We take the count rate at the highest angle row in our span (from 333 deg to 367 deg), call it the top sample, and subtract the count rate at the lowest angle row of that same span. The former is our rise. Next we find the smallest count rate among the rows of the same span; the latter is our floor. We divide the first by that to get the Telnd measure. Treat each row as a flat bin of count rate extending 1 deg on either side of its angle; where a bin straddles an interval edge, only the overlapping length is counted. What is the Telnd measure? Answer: 0.04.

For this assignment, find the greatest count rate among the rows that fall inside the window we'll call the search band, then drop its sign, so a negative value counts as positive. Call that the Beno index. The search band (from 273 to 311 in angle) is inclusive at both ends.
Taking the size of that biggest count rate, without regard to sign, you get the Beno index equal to 144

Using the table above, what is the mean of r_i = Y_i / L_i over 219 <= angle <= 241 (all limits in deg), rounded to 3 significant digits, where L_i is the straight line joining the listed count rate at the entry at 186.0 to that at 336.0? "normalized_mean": 1.03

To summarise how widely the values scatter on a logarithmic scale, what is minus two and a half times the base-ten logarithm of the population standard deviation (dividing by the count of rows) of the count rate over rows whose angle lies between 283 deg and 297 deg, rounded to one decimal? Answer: -1.4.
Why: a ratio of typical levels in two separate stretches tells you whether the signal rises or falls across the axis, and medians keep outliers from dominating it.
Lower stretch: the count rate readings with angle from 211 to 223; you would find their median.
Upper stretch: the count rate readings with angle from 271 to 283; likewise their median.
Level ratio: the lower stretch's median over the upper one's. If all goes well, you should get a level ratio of 1.03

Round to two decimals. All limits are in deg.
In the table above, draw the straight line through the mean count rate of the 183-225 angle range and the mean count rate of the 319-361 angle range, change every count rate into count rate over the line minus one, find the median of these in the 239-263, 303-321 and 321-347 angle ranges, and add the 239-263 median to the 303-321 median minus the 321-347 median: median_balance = -0.13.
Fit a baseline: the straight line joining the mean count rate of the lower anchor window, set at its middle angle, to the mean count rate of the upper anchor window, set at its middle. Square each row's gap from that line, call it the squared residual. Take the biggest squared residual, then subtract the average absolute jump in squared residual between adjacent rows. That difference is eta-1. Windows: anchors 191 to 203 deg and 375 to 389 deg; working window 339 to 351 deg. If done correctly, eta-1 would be 47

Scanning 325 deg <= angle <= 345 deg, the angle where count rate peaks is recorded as 336.0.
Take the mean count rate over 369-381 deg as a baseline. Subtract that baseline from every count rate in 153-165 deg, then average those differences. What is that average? -2.7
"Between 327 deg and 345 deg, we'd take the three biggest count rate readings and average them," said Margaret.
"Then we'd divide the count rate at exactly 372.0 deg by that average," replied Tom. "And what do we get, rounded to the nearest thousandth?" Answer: 0.977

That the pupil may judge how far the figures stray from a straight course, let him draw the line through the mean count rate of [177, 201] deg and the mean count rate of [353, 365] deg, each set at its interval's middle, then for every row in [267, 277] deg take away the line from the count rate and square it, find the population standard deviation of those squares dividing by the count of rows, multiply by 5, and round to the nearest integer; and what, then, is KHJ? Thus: 96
